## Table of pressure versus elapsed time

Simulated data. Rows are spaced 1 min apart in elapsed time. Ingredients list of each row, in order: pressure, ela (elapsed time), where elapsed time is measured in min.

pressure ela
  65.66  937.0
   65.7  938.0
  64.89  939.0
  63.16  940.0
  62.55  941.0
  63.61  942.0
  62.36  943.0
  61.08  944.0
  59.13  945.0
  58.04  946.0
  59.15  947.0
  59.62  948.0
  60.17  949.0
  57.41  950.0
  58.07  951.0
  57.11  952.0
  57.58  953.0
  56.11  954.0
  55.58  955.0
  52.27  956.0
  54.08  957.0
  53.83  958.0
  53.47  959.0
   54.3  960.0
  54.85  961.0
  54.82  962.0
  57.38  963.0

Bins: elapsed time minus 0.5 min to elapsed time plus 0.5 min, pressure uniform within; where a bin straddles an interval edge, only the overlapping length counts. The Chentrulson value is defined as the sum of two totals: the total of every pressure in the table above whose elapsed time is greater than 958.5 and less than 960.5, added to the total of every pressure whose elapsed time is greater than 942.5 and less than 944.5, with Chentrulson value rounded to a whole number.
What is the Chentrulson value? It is 231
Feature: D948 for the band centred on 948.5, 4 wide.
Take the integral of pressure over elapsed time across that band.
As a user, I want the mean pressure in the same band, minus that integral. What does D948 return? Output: -177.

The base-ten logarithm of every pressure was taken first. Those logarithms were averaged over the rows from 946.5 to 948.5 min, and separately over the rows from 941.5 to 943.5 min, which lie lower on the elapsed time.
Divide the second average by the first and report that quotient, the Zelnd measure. 1.01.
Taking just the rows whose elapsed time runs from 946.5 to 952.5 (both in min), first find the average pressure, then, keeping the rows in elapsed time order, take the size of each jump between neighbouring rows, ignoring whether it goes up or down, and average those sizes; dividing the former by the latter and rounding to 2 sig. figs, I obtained 54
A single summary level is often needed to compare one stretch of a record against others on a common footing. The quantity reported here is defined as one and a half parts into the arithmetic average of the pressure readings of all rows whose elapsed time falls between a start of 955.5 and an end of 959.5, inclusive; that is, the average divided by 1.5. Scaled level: 35.6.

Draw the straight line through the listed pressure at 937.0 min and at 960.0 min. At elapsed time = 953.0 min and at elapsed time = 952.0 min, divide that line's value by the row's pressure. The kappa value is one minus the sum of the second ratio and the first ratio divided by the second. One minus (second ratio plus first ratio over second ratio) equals -1.00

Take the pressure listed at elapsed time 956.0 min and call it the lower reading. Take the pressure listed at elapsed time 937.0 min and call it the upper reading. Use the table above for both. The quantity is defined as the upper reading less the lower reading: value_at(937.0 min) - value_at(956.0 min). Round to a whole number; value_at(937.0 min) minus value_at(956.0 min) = 13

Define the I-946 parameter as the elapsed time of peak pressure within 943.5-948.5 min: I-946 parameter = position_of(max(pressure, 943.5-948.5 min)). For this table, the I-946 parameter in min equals 944.0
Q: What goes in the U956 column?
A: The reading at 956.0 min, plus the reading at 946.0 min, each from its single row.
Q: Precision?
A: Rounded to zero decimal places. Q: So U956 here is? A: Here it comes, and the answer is 110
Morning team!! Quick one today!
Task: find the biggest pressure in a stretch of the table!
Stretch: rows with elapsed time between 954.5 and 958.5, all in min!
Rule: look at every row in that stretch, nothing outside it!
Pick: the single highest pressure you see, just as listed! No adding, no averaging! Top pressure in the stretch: 55.58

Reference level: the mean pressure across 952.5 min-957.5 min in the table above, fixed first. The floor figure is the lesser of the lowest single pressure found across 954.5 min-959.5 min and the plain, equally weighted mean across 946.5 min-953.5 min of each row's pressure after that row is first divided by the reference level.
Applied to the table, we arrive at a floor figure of 1.06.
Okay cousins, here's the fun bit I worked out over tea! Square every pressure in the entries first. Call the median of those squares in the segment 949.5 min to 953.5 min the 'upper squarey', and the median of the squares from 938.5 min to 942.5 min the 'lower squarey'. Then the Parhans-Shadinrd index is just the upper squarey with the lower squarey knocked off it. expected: -712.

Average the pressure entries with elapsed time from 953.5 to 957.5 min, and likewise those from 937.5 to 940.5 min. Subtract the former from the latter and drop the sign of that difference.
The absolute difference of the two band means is 10.1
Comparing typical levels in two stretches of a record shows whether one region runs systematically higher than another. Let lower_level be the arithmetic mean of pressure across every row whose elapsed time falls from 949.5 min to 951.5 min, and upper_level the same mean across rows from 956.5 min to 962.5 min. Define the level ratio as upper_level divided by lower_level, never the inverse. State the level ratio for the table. 0.94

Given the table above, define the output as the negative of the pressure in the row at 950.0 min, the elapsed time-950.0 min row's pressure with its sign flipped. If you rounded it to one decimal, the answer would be -57.4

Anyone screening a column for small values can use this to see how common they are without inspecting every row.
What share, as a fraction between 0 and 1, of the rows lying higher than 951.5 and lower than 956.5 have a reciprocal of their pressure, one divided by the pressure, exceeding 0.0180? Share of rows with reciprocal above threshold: 0.20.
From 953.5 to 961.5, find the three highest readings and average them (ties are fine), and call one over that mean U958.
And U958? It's 0.0180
